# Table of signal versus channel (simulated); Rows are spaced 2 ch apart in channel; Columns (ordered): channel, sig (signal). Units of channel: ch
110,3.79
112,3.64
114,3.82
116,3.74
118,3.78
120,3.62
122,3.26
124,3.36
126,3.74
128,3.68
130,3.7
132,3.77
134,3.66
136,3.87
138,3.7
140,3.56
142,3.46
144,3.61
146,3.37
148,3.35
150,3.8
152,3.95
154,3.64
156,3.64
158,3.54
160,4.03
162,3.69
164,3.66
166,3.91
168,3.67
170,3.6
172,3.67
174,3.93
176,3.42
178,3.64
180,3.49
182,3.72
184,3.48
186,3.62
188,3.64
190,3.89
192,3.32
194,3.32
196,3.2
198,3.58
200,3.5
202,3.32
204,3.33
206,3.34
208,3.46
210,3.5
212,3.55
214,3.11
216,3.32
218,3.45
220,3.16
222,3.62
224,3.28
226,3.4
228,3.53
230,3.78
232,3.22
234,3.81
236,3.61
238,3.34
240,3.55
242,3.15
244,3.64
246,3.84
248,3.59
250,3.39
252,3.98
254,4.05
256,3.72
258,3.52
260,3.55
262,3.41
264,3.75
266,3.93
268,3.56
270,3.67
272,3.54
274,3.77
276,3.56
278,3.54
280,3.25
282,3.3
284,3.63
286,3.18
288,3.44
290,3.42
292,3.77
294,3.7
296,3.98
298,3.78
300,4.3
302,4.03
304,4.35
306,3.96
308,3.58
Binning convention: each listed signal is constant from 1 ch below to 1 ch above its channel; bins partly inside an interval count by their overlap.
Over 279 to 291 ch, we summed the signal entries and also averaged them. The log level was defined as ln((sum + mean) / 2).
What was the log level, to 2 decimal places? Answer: 2.47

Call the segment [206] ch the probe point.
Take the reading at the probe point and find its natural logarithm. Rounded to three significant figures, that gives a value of 1.21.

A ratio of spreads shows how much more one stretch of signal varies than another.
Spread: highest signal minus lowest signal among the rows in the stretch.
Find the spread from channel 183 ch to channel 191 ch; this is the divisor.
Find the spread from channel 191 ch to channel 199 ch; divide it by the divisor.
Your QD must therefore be 0.93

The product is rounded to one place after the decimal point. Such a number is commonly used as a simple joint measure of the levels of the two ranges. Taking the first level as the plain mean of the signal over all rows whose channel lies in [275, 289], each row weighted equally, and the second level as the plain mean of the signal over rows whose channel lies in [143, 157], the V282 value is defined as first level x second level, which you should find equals 12.4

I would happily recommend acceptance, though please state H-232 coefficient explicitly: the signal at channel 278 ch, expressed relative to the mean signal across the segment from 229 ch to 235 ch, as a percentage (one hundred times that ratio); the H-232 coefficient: 98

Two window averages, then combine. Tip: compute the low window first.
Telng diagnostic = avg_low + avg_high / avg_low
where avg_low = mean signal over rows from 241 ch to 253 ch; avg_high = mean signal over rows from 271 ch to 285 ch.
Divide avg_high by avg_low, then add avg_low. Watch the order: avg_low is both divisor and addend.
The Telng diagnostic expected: 4.57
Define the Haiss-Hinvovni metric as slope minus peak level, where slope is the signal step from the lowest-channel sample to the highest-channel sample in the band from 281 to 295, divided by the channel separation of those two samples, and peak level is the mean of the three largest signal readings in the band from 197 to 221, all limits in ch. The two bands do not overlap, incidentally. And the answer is -3.51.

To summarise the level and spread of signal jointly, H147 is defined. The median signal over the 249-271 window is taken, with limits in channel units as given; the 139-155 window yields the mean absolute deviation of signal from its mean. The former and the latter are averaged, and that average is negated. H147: -1.91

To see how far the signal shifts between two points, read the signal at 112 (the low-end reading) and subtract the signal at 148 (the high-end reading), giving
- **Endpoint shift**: 0.3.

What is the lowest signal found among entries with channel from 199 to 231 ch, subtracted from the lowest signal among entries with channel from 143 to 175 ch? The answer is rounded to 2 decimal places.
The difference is 0.24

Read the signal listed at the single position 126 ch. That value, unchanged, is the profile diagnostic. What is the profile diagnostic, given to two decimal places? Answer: 3.74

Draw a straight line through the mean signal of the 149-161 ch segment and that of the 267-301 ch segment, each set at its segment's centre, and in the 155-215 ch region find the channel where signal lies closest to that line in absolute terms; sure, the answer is 182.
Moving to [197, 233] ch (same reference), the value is 222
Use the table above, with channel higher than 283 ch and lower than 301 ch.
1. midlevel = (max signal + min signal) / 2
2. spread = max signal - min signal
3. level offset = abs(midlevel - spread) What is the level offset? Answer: 2.62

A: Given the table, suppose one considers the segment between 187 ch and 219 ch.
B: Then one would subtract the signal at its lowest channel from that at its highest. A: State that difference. -0.19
